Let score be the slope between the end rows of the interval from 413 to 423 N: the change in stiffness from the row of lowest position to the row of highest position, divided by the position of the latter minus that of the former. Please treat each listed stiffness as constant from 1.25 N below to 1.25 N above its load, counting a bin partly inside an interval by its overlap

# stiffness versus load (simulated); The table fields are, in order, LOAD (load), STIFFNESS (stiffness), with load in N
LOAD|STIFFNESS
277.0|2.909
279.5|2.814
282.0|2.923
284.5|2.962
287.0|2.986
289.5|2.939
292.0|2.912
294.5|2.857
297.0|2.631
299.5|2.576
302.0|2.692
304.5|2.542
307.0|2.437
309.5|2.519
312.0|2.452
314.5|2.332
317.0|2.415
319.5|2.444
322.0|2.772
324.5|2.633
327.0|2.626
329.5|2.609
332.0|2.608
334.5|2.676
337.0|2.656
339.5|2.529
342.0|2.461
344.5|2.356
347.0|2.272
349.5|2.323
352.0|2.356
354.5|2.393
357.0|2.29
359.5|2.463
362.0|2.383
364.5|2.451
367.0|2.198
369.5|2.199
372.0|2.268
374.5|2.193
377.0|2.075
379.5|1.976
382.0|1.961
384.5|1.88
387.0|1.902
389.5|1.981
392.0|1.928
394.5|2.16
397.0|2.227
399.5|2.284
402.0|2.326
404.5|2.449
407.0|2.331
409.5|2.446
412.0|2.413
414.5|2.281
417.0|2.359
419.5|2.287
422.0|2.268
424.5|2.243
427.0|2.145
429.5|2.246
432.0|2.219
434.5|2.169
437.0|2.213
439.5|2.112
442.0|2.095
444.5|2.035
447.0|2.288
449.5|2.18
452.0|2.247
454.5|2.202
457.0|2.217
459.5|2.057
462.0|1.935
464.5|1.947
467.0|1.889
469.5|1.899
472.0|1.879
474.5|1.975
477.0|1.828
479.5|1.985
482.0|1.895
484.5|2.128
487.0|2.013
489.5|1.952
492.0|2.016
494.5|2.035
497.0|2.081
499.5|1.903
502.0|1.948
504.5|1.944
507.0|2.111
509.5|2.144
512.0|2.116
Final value -0.002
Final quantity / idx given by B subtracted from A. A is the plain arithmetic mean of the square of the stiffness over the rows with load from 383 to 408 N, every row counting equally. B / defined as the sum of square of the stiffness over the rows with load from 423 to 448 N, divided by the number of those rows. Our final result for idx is -0.1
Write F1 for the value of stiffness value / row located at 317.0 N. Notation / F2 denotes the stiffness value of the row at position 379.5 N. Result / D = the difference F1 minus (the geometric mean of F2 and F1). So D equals 0.23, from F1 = 2.415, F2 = 1.976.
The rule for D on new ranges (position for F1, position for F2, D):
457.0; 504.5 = 0.14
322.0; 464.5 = 0.45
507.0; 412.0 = -0.15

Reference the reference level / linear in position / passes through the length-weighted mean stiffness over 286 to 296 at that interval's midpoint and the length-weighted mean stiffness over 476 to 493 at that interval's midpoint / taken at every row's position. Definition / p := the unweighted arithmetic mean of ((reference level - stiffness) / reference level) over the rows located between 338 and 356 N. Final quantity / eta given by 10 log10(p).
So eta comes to -10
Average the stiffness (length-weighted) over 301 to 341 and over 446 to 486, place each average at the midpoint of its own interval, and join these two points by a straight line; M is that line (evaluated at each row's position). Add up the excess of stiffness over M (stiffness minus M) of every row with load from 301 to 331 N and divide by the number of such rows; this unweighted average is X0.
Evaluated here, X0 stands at -0.04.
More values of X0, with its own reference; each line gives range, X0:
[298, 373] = -0.04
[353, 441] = -0.06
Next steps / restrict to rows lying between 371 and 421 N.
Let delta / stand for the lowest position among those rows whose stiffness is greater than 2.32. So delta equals 402.0 N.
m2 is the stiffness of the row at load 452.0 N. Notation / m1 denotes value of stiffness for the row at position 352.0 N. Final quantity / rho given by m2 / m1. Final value 1.0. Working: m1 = 2.356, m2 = 2.247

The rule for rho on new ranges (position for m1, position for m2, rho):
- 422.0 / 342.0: 1.1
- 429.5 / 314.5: 1.0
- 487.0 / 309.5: 1.3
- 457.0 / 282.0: 1.3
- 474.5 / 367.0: 1.1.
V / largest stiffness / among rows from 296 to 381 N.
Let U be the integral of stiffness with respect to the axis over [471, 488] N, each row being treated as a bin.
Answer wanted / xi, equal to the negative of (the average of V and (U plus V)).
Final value -19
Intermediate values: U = 33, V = 2.772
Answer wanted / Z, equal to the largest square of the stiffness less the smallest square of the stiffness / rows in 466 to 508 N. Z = 1.2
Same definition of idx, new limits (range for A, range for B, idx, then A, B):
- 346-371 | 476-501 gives 1.5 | 5.4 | 3.9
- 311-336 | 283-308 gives -1.1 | 6.6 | 7.6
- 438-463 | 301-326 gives -1.8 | 4.6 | 6.4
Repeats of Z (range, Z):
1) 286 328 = 3.5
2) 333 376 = 2.4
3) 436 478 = 1.9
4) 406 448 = 1.8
